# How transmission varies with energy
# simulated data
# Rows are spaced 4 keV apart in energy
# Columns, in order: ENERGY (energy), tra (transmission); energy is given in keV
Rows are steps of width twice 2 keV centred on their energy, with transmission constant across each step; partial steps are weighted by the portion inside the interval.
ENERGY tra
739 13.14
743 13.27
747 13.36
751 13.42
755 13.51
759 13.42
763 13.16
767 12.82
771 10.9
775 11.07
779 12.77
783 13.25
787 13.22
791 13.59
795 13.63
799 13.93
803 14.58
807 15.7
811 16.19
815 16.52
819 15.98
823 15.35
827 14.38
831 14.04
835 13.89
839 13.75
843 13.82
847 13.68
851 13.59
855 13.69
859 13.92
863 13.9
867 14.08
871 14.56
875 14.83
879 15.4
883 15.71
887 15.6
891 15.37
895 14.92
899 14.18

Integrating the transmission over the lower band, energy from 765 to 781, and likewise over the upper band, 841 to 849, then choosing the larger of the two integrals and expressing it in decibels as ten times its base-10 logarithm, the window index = 22.8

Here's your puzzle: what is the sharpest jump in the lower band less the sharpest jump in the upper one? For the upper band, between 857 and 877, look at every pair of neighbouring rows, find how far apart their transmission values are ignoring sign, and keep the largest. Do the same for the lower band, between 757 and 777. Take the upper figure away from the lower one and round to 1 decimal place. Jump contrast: 1.4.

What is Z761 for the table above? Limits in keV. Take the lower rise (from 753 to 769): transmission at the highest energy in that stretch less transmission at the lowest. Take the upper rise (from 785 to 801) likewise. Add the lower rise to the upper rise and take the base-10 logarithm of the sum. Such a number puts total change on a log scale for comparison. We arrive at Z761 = -1.7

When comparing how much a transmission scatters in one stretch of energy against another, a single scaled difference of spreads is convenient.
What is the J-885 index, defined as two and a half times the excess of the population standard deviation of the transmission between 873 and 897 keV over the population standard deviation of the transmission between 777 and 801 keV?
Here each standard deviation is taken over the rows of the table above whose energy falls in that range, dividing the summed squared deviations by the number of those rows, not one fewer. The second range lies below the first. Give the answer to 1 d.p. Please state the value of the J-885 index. -0.1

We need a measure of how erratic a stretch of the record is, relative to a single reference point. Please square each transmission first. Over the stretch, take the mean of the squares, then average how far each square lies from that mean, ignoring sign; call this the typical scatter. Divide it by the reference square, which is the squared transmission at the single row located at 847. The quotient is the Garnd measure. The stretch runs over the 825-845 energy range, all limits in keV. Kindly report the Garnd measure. 0.028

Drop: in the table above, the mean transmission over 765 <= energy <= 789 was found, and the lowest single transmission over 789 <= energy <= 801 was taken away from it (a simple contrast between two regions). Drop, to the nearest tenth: -1.3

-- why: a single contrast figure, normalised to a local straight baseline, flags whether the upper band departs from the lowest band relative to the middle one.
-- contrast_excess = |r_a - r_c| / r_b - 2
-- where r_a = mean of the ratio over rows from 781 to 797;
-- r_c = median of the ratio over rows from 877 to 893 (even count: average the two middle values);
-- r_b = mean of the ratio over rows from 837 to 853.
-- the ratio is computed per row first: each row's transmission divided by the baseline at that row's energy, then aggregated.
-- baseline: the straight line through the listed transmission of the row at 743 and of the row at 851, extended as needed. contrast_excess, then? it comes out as -1.87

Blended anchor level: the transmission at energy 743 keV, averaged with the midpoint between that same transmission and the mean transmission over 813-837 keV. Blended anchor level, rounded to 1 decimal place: 13.7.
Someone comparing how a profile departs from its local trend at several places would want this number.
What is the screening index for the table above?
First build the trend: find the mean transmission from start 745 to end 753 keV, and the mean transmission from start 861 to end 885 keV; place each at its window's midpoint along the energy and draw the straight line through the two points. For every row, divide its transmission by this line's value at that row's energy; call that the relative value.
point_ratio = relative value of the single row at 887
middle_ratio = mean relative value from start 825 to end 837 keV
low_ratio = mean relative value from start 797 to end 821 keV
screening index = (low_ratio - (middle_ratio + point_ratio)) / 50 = -0.0186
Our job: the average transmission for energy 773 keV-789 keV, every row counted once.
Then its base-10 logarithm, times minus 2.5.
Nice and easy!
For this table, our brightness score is -2.75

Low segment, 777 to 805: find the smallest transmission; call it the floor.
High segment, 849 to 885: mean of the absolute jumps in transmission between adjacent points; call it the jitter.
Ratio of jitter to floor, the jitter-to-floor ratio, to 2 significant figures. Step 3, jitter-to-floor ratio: 0.021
